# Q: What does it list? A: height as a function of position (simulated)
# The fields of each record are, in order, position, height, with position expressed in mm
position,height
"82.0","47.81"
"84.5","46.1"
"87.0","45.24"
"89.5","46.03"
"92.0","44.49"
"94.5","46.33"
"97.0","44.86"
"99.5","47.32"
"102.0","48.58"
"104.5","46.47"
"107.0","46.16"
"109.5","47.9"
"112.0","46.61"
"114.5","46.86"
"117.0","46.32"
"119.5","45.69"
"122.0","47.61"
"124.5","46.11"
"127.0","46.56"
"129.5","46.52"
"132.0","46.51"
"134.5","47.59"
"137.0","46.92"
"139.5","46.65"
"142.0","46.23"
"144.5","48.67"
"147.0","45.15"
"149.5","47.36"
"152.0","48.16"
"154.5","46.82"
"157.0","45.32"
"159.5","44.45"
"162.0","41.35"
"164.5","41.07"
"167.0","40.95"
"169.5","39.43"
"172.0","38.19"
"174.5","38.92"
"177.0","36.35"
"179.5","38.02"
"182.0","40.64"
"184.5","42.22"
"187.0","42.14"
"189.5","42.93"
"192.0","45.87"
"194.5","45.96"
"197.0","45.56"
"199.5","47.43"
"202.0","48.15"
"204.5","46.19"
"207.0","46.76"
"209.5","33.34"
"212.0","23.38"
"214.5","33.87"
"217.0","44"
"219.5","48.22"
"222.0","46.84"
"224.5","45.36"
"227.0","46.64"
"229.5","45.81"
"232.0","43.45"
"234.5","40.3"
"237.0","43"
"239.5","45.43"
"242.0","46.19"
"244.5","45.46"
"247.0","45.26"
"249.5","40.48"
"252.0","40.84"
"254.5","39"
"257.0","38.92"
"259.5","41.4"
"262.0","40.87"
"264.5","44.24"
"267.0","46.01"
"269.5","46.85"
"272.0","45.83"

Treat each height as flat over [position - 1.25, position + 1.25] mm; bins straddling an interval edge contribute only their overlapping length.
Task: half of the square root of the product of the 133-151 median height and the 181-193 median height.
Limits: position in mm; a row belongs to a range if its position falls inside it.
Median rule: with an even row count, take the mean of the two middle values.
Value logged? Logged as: 22.3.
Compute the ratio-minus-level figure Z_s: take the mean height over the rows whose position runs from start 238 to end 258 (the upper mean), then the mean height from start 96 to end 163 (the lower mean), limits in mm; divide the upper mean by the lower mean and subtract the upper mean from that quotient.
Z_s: -41.8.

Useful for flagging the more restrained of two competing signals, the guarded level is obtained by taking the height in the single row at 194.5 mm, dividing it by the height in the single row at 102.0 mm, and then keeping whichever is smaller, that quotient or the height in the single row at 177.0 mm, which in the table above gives 0.95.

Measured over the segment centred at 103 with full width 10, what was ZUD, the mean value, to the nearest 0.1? 47.1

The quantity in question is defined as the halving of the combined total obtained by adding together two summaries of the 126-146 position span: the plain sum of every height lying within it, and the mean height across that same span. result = 211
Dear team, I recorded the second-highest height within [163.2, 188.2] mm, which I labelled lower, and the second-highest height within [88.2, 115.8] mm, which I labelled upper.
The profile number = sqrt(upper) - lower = -35.2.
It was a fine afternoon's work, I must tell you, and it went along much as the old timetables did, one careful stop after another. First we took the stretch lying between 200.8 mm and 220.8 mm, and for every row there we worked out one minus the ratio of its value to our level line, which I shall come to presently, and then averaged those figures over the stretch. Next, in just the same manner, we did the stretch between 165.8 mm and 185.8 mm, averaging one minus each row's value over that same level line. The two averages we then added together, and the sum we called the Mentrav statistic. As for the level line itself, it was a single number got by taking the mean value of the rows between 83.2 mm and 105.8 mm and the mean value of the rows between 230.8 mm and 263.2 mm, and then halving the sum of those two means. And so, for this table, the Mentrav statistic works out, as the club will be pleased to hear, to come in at 0.20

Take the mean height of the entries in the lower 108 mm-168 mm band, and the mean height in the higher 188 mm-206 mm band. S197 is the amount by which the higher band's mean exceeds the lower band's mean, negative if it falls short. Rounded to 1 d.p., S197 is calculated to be 0.0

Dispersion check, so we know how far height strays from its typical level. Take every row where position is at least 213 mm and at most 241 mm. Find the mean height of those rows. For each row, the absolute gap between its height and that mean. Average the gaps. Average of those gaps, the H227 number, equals 2.7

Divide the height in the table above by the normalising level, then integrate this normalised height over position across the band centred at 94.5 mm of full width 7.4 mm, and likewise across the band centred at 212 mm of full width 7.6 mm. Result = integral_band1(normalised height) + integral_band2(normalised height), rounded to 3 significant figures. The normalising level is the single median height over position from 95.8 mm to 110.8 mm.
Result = 12.1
